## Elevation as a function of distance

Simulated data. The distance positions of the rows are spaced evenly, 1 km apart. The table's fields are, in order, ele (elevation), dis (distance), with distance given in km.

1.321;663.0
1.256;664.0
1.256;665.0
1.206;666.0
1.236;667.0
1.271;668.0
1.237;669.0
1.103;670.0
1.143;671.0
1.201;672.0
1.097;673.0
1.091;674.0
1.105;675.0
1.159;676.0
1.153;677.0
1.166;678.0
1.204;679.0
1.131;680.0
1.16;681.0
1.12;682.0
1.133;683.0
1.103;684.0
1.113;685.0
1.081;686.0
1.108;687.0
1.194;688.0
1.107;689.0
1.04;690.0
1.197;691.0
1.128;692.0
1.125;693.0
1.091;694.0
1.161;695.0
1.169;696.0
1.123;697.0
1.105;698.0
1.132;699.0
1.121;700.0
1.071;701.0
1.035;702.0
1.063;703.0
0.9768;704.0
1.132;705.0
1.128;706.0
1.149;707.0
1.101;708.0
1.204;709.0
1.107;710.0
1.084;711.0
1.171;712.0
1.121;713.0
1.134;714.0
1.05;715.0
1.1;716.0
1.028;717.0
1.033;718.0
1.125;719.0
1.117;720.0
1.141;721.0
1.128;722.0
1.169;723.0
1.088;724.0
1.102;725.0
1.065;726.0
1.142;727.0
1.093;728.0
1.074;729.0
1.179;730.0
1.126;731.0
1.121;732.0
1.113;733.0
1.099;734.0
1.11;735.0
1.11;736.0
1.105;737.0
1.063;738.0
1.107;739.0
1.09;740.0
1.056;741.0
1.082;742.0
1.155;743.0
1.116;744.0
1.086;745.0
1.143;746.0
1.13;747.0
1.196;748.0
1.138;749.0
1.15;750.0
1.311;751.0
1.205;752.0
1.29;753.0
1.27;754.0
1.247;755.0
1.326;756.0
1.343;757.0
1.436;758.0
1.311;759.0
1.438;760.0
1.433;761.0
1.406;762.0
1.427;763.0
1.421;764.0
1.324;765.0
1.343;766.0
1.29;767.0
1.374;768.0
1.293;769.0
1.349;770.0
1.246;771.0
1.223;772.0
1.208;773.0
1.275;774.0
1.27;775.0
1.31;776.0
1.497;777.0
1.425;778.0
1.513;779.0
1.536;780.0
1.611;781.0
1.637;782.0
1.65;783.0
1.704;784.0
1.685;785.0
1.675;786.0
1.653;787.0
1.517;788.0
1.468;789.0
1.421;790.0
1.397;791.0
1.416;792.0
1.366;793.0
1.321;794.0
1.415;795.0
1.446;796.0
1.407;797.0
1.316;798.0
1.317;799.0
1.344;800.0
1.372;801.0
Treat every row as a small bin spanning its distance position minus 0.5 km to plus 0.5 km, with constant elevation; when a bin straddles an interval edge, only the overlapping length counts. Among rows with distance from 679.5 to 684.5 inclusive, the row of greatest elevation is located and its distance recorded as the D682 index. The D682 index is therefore 681.0 km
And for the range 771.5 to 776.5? 776.0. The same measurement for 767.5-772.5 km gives 768.0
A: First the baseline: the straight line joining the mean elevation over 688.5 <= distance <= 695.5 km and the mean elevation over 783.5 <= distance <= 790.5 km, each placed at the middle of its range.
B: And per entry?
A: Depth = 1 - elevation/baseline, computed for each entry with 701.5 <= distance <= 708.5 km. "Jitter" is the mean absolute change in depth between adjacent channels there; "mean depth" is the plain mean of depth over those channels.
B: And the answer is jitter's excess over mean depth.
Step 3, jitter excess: -0.038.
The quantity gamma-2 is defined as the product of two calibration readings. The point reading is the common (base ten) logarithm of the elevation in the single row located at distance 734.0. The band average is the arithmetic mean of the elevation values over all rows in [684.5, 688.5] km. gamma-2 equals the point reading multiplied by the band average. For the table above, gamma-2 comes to 0.046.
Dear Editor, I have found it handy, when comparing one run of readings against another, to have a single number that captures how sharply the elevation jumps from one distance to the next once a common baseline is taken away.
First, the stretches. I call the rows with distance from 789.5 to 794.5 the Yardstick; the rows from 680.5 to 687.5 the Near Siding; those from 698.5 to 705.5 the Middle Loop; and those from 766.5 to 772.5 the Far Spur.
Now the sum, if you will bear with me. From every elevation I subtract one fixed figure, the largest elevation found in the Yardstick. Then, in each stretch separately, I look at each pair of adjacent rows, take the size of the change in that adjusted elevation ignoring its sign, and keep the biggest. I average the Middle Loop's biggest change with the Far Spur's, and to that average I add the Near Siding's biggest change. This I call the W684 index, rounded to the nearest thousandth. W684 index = 0.169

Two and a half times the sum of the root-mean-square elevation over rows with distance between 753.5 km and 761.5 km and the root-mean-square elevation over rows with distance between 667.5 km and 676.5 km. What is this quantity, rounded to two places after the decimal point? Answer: 6.28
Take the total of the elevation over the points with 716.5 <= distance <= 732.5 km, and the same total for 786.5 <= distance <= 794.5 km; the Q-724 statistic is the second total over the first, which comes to 0.65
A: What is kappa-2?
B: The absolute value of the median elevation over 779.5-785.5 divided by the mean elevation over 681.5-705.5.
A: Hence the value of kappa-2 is 1.48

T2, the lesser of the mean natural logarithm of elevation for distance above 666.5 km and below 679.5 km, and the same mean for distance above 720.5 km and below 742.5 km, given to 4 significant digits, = 0.1016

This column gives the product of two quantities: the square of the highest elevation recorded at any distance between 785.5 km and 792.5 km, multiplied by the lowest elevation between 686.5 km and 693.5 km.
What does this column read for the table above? 2.9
